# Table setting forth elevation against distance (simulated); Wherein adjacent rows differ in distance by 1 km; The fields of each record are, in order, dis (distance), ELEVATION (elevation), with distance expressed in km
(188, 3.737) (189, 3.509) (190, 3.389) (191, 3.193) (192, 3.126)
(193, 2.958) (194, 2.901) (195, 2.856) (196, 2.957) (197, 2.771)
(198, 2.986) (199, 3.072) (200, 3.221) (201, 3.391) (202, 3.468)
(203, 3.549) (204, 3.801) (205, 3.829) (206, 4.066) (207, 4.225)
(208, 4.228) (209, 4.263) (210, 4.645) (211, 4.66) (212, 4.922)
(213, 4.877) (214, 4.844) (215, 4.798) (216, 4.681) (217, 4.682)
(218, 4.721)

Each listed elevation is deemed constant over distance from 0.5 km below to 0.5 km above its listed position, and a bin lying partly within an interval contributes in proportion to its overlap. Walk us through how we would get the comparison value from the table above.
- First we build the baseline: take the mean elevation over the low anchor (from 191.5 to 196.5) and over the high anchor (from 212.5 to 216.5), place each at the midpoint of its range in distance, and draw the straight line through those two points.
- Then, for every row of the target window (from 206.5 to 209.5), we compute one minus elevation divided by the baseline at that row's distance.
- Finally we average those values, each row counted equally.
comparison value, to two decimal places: -0.01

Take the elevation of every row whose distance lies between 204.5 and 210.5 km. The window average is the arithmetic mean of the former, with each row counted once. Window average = 4.2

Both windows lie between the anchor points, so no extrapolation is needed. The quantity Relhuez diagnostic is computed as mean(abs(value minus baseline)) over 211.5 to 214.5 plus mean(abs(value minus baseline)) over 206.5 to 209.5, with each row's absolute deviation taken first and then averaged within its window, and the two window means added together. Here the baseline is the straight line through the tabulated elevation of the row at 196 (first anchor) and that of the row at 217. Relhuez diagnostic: 0.82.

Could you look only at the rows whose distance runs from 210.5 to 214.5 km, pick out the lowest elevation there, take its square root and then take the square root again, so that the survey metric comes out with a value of 1.47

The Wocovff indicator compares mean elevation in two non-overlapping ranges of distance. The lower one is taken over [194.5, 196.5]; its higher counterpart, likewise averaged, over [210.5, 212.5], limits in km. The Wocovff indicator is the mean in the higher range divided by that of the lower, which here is 1.6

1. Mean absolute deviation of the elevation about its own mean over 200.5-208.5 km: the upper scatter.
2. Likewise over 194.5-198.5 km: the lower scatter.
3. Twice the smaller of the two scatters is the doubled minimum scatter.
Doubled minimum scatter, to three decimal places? 0.158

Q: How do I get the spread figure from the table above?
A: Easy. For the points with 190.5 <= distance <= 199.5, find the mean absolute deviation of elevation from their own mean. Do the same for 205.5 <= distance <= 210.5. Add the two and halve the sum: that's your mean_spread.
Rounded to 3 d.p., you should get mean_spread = 0.123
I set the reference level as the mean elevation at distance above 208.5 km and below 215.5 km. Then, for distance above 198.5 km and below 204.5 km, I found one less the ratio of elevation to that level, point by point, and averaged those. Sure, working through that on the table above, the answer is 0.28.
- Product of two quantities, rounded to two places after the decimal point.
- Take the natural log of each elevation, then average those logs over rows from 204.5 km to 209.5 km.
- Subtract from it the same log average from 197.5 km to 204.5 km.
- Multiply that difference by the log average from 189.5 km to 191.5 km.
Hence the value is 0.25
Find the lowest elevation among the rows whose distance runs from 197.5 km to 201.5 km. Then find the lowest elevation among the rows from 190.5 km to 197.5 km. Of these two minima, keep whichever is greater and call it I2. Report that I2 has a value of 2.99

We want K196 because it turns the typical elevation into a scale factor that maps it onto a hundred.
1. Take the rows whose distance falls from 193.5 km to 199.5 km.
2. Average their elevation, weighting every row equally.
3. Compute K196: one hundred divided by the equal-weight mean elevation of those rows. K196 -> 34.2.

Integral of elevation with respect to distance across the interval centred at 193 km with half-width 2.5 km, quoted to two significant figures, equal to 15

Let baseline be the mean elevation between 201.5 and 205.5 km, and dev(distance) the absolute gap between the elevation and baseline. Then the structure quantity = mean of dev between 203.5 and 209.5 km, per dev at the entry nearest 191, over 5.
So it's 0.17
